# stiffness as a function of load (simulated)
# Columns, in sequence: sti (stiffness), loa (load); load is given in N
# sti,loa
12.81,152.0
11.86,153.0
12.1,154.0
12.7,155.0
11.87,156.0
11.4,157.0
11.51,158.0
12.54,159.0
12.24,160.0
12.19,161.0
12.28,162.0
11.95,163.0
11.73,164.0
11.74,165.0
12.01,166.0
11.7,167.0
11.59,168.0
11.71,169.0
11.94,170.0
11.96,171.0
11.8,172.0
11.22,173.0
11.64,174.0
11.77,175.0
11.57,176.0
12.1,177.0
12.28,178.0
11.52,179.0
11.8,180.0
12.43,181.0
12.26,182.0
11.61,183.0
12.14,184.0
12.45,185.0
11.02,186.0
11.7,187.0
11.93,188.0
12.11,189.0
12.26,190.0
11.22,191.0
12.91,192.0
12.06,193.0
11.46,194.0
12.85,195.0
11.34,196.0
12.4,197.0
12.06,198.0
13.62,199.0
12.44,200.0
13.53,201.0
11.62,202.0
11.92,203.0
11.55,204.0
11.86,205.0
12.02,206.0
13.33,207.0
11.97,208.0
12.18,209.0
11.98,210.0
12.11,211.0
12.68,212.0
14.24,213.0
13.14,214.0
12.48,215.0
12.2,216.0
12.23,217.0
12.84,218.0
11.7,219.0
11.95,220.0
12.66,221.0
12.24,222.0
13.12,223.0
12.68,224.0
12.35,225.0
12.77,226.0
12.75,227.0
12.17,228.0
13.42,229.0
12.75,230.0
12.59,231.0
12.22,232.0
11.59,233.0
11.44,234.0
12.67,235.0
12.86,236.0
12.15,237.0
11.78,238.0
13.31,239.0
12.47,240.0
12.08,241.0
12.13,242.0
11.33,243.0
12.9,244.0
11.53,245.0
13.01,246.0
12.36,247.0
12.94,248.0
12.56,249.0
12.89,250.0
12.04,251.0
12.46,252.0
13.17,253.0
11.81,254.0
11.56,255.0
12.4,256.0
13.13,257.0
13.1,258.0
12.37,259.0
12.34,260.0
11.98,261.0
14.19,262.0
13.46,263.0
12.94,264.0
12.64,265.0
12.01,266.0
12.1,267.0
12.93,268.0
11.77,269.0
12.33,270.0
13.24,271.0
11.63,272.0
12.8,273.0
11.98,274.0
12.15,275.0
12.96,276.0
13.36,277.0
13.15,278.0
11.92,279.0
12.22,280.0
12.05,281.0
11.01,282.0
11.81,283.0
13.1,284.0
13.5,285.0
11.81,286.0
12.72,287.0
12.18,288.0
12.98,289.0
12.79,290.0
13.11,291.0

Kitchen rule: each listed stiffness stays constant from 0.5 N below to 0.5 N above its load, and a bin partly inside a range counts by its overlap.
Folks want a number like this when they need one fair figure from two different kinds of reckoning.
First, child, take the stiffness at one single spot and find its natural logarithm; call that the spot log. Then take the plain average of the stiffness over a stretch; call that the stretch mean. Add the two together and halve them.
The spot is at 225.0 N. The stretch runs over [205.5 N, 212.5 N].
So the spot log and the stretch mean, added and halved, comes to 7.42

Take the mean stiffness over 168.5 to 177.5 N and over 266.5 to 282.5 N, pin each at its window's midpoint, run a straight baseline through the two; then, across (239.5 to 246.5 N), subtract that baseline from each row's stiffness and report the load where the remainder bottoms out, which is 243.0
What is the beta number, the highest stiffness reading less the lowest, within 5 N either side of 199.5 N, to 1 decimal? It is 2.3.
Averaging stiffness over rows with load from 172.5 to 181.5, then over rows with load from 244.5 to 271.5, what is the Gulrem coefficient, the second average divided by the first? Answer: 1.06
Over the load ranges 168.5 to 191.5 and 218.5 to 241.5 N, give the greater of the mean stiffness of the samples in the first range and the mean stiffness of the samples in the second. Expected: 12.4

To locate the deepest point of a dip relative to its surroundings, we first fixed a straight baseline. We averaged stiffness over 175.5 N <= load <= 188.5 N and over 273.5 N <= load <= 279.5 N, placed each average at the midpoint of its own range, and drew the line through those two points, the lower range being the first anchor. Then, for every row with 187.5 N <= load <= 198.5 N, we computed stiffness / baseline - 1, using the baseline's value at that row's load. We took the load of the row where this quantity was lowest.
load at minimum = 191.0 N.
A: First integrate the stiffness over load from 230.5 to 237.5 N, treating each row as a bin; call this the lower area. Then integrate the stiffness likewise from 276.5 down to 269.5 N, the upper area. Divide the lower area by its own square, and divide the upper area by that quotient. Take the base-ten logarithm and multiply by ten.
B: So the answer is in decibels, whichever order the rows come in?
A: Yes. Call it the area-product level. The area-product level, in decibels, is 38.7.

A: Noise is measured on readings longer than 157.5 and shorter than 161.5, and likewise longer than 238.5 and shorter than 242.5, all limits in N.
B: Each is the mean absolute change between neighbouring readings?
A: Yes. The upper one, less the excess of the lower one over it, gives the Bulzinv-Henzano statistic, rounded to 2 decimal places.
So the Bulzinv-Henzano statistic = 0.39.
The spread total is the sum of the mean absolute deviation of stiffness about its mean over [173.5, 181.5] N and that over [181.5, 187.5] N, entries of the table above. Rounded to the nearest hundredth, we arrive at 0.71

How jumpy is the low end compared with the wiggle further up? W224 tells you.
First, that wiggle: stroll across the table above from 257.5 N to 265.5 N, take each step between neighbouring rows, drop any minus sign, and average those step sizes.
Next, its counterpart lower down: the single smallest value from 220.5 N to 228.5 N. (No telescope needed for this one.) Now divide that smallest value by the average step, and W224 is 17.5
